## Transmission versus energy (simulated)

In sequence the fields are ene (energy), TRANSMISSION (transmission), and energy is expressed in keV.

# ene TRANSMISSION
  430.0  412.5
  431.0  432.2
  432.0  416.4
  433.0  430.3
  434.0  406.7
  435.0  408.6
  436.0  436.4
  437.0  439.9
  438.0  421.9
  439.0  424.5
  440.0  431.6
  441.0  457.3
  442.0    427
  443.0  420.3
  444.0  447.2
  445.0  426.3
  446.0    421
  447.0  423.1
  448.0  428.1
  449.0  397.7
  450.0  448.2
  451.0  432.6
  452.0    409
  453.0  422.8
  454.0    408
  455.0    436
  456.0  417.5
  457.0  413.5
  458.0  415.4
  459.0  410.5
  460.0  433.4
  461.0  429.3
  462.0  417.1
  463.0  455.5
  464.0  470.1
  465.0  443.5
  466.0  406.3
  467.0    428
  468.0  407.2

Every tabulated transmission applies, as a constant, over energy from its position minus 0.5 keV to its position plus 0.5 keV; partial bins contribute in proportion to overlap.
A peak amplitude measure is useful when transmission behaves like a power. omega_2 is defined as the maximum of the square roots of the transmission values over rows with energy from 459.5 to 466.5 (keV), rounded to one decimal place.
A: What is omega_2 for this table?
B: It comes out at 21.7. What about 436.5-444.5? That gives 21.4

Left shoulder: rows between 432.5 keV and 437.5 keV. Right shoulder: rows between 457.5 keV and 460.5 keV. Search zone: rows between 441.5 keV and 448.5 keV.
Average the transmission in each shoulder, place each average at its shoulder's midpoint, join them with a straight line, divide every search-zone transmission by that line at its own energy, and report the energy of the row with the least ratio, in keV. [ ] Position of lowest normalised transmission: 443.0 keV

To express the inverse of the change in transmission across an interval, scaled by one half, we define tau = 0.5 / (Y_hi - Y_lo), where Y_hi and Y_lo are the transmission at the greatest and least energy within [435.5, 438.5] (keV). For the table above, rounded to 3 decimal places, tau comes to -0.034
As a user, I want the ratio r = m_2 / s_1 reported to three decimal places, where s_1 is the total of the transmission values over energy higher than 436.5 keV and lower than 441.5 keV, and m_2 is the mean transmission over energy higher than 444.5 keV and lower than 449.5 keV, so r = 0.193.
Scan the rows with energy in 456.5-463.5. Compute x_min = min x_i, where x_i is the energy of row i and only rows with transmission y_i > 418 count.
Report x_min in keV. 460.0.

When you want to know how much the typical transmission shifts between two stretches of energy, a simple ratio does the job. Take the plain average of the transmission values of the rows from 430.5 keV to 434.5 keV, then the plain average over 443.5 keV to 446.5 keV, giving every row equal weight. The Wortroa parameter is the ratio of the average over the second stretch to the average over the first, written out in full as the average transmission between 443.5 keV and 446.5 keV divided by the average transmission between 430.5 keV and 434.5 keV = 1.02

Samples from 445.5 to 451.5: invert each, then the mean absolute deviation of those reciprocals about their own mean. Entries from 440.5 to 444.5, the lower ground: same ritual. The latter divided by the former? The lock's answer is 1.19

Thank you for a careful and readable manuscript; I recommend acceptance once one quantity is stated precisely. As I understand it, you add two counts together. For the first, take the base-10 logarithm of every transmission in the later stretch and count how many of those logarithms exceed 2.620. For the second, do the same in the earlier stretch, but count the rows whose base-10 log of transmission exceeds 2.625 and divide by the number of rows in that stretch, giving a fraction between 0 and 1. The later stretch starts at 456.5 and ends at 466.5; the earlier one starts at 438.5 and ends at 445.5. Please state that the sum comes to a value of 6.9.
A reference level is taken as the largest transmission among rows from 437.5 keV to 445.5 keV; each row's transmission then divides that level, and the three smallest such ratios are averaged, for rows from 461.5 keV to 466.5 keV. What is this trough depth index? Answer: 1.00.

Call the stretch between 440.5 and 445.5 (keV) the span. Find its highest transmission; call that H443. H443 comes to 457.3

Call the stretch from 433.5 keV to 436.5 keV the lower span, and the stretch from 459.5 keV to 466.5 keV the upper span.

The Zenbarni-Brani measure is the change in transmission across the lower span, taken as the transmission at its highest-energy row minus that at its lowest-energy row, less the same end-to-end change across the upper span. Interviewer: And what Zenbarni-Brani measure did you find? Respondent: 57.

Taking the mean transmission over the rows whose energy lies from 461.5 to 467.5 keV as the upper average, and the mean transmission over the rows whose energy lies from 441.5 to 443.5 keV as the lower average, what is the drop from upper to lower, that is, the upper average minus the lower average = 13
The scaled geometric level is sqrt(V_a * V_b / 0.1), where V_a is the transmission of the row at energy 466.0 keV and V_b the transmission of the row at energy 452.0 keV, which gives 1289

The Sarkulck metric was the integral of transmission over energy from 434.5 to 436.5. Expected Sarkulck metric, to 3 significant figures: 845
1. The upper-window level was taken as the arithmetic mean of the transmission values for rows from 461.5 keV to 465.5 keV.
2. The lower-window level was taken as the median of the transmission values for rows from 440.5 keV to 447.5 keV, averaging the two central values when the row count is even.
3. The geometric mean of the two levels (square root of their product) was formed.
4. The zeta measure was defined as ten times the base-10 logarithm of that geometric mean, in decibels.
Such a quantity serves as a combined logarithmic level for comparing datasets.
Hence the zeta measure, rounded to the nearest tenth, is 26.4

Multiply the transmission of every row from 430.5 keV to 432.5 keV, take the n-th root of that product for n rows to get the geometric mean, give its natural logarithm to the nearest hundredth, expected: 6.05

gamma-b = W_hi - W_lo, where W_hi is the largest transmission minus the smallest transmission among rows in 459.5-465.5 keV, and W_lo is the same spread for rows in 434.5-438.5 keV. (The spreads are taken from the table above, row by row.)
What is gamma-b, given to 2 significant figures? 22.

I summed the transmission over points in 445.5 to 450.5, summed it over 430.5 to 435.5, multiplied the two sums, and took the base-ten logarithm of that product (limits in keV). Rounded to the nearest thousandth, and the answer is 6.647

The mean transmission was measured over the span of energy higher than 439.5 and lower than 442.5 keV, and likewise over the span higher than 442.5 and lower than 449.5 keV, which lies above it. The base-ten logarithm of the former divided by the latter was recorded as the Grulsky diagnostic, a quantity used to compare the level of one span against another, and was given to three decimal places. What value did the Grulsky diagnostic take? 0.015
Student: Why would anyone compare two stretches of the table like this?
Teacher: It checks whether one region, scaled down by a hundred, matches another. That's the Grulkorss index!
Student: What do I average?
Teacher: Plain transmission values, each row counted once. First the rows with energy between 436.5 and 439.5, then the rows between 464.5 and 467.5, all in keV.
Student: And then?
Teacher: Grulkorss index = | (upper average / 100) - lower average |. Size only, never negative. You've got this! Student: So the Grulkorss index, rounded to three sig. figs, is 425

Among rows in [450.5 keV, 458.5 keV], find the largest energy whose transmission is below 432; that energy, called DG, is 458.0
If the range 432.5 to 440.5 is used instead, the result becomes 440.0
